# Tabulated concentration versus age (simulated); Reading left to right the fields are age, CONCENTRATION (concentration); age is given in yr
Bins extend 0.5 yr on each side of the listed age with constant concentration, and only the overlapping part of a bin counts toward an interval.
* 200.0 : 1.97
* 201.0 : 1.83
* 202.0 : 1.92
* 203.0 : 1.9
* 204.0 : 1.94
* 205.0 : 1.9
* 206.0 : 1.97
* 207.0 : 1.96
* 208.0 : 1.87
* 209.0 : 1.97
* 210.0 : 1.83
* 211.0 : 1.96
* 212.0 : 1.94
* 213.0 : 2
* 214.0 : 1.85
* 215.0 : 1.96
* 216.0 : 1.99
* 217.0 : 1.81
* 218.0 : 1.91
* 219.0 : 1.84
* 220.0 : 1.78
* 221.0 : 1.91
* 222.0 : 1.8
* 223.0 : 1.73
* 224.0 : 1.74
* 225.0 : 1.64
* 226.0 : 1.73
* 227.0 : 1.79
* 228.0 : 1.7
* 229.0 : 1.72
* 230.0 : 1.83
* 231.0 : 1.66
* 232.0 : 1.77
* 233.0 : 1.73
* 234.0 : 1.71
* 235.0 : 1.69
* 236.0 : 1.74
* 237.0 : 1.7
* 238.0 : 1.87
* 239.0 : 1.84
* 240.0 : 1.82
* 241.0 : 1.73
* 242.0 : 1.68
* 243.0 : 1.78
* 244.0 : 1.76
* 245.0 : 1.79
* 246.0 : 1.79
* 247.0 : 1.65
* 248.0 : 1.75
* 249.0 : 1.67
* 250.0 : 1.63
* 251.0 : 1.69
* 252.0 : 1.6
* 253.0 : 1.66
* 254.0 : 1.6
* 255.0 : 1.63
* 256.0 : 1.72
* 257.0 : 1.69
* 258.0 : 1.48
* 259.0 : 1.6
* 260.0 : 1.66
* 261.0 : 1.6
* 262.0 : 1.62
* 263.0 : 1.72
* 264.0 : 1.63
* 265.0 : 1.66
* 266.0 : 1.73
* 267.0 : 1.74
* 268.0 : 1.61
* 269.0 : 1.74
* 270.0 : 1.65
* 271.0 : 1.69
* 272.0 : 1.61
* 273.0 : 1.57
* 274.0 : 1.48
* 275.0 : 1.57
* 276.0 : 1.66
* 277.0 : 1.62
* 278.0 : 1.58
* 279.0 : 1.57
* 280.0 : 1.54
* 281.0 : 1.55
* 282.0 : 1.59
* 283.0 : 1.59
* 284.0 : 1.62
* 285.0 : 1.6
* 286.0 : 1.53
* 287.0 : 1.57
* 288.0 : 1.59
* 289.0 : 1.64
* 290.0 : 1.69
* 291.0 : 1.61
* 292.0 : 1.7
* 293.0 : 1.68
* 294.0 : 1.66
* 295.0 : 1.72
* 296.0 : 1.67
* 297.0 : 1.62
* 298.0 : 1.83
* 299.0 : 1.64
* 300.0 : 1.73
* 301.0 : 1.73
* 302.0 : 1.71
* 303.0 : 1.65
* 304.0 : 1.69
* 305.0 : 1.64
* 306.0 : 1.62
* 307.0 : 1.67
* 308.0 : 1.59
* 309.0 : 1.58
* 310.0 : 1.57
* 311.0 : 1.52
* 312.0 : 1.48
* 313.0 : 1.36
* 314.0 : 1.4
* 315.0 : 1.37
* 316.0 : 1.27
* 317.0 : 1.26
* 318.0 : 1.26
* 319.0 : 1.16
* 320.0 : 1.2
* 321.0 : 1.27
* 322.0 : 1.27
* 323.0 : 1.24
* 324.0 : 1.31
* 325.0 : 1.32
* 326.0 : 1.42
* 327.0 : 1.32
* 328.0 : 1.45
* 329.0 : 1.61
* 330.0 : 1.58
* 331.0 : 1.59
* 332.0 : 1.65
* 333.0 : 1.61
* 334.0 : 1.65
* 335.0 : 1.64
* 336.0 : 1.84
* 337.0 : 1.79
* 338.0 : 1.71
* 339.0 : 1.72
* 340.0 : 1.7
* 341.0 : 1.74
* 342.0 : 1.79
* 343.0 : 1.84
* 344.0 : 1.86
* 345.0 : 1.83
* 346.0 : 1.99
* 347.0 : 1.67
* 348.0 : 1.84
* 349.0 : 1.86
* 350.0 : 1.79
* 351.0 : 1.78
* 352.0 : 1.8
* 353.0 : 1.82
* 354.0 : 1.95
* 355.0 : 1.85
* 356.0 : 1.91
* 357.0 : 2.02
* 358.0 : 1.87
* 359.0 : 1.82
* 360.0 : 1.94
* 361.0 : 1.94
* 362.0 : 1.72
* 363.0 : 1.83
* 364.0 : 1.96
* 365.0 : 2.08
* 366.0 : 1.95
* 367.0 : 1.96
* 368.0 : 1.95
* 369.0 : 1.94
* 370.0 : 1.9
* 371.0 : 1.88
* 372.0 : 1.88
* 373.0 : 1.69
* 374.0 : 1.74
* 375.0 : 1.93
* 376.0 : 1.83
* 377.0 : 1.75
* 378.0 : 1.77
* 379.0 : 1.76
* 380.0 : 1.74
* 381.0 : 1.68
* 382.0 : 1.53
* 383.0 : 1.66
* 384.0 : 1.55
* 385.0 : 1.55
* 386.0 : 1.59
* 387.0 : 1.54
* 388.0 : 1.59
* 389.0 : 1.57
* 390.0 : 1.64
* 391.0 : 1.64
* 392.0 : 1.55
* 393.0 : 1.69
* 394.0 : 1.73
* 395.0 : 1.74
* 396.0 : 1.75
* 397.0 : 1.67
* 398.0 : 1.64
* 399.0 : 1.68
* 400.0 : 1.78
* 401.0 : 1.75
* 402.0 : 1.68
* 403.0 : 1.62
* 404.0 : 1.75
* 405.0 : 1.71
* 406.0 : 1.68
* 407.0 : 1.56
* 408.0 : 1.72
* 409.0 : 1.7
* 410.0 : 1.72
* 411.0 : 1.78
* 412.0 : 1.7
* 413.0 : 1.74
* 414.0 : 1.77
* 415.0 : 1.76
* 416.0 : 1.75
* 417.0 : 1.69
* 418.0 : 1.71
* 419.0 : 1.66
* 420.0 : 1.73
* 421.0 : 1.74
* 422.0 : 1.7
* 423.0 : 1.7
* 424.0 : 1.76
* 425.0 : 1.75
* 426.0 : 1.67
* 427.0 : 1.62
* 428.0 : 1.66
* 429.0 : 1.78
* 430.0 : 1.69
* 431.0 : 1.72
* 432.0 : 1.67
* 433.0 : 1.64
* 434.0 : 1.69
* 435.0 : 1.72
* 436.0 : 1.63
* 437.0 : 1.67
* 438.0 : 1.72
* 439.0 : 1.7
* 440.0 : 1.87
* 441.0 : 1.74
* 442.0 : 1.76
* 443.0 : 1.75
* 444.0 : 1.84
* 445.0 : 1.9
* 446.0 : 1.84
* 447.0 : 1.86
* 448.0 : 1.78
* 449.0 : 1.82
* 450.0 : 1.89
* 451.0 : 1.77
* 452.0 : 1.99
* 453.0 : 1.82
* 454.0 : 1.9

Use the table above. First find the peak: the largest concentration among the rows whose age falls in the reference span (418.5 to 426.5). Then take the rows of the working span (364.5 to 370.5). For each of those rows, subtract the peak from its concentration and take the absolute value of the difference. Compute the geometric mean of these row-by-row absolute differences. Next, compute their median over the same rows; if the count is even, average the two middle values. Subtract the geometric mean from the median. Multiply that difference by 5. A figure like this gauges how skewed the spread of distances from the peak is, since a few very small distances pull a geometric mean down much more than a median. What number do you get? -0.03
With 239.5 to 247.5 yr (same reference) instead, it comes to 0.15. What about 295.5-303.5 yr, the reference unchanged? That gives 0.05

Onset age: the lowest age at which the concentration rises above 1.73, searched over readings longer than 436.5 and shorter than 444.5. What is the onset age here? 440.0 yr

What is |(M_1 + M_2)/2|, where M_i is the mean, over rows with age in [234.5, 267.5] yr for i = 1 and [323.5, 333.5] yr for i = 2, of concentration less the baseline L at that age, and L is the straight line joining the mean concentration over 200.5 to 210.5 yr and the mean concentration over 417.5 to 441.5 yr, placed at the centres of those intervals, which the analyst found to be 0.24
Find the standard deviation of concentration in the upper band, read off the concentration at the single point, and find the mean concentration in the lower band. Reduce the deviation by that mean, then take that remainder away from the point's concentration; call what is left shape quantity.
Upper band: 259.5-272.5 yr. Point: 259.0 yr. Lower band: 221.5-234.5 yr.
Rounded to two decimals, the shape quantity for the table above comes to 3.28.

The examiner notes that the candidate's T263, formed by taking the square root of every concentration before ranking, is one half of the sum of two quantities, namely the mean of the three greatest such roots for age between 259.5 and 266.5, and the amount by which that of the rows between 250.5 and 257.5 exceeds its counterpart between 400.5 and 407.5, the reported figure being 0.65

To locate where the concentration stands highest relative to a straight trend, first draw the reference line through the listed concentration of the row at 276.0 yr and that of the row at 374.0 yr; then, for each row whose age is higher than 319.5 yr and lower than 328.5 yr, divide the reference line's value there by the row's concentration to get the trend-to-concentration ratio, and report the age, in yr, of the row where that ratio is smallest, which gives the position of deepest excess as 328.0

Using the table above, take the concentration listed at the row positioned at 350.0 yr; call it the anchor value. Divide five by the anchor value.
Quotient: 2.79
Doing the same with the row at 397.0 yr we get 2.99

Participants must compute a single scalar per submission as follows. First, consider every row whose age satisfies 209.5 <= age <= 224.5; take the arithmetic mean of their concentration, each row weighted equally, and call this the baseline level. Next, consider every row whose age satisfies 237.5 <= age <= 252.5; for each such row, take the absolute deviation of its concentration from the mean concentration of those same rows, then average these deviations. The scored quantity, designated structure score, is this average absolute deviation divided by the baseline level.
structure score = 0.036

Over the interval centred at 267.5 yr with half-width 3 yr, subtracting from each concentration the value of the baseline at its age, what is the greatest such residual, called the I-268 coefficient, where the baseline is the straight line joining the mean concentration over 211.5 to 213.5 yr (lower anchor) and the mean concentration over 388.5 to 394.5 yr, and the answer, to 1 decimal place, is -0.1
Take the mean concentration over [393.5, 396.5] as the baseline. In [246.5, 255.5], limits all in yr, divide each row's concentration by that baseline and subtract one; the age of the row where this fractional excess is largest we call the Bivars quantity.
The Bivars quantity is 248.0 yr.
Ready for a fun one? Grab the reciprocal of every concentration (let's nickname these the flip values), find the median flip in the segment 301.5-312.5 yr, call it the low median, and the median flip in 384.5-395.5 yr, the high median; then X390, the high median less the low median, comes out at 0.012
